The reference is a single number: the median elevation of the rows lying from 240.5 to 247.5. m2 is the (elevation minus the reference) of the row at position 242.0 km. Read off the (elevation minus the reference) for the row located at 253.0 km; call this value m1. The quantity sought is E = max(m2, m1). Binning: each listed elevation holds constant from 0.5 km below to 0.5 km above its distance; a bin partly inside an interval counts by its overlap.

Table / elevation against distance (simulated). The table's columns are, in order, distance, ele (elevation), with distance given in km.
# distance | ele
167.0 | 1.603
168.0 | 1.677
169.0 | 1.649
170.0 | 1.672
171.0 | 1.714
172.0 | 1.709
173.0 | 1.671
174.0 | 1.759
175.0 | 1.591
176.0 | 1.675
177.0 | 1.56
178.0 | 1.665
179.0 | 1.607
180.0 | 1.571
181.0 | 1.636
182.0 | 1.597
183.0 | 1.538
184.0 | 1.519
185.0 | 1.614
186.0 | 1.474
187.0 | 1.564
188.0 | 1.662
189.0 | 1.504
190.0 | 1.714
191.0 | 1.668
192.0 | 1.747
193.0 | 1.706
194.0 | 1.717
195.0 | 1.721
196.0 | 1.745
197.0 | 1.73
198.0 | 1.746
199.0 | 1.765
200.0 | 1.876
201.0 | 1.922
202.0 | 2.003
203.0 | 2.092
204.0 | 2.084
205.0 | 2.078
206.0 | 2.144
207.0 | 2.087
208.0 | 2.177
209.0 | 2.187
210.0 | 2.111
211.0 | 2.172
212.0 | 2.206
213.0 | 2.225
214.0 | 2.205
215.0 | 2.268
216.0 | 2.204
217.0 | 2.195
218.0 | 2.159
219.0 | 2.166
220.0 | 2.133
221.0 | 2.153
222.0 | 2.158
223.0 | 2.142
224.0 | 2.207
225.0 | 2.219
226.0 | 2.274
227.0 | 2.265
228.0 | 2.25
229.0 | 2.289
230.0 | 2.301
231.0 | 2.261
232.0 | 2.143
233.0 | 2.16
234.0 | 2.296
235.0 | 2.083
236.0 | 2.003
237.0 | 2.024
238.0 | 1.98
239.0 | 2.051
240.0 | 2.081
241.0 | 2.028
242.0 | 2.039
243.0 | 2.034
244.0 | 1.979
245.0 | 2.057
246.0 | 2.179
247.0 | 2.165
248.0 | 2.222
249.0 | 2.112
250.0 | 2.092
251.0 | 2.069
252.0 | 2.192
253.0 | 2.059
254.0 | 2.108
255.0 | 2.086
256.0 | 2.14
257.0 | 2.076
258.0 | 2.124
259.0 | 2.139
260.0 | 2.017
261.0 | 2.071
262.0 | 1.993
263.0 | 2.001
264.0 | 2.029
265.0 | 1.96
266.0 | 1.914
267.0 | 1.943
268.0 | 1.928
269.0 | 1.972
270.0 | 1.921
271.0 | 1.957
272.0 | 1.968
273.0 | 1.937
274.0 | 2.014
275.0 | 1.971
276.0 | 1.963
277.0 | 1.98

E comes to 0.02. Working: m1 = 0.0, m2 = 0.0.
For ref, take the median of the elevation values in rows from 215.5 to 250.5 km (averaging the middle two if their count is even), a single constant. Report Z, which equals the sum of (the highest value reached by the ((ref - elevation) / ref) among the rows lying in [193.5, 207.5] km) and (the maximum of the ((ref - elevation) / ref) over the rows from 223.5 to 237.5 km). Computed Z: 0.28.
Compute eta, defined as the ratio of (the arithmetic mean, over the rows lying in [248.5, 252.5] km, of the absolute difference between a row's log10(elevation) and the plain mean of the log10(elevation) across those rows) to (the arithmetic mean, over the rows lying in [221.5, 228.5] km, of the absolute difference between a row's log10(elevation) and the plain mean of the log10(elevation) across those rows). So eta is 1.0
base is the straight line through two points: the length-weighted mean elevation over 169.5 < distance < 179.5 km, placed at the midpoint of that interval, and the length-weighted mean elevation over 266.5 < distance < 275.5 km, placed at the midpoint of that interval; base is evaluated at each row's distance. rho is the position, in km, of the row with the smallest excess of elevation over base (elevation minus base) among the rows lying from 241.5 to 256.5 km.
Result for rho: 244.0 km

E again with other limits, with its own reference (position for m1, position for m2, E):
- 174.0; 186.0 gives -0.28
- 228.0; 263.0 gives 0.21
